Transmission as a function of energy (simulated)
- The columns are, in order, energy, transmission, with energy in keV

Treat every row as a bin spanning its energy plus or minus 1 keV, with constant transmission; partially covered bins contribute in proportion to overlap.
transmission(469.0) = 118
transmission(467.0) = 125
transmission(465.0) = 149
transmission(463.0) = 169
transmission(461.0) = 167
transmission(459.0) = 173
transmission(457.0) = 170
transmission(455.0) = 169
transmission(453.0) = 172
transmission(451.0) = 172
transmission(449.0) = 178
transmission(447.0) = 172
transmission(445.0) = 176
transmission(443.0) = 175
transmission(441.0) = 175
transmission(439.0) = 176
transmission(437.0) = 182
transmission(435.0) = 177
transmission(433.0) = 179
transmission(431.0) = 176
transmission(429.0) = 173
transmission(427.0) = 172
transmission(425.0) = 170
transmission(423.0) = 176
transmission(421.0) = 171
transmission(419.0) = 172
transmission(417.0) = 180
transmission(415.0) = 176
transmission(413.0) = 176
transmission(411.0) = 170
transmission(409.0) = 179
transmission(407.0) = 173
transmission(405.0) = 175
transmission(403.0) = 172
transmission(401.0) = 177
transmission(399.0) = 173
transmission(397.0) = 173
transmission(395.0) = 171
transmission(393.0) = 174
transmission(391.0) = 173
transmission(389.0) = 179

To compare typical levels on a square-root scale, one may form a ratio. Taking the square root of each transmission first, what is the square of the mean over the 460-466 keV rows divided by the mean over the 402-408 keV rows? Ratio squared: 0.93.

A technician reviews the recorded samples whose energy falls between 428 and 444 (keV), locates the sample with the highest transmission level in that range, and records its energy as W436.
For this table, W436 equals 437.0 keV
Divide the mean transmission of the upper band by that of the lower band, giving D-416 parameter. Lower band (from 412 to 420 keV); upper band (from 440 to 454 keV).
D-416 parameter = 0.990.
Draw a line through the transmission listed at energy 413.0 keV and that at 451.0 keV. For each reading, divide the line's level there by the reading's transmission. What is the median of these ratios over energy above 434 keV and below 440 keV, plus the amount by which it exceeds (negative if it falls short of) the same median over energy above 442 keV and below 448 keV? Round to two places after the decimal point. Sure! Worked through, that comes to 0.97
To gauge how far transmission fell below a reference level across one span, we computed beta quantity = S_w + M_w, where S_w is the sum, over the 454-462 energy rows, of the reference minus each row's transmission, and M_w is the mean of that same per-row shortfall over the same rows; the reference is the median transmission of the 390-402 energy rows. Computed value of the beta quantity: 16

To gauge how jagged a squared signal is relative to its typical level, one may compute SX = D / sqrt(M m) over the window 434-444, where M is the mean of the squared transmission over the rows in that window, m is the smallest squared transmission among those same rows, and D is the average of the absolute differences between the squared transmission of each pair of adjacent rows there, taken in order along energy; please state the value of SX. 0.035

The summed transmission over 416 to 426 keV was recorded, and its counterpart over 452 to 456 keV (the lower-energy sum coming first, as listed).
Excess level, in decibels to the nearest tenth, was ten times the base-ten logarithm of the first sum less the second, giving 27.2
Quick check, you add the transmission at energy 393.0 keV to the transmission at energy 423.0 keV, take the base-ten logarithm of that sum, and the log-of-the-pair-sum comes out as 2.544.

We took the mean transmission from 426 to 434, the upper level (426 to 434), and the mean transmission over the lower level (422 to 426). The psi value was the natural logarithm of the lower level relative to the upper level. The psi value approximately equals -0.011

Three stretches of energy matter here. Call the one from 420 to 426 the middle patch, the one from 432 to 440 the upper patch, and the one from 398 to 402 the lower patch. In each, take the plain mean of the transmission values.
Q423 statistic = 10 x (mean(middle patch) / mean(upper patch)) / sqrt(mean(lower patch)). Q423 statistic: 0.73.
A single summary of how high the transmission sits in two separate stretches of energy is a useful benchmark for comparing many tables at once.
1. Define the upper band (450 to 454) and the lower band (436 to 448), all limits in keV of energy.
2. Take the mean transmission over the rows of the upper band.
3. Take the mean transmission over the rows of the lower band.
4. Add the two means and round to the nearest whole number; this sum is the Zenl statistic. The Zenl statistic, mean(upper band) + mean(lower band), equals 348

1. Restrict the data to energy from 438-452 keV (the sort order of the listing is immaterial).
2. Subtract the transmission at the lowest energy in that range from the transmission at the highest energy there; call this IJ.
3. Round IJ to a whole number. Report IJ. -4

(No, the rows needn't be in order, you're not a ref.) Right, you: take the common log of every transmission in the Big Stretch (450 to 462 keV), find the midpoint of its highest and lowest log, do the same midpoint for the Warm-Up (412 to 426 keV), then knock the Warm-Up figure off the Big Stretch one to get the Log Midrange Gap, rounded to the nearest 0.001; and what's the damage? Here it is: -0.012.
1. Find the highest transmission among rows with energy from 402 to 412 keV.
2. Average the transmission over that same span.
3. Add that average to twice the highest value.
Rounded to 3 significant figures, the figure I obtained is 532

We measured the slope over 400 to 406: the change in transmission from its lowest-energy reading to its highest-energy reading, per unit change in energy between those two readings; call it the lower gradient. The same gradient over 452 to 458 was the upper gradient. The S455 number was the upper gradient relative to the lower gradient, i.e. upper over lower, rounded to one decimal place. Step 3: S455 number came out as 1.0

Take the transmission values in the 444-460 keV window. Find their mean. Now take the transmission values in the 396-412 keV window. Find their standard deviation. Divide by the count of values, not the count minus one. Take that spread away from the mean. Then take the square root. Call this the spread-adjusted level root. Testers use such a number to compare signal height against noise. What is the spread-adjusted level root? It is 13.0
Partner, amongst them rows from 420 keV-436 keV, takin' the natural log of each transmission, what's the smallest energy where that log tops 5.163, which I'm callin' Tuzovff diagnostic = 423.0 keV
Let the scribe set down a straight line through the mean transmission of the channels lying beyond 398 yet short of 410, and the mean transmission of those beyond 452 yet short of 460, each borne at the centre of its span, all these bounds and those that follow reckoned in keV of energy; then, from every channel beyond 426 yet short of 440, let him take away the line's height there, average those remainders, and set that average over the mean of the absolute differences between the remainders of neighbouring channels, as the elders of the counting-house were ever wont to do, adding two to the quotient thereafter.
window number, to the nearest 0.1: 3.1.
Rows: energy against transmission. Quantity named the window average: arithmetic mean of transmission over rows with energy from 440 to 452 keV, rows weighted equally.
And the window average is 174.7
